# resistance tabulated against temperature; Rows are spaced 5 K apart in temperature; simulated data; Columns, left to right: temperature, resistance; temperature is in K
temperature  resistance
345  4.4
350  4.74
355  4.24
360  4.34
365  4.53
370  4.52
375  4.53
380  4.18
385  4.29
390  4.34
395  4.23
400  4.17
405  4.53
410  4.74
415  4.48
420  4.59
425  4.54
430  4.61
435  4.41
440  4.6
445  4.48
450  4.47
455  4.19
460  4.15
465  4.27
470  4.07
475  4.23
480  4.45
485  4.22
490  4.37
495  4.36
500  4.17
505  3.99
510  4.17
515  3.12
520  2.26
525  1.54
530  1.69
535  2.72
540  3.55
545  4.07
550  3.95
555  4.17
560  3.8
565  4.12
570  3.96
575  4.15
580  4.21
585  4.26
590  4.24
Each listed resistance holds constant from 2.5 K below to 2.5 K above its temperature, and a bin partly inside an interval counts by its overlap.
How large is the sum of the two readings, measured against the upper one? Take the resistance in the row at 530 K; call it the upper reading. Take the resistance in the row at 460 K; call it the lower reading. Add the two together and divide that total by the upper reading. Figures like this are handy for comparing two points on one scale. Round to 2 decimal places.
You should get 3.46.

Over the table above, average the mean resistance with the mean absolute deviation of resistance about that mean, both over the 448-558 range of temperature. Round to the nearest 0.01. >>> 2.21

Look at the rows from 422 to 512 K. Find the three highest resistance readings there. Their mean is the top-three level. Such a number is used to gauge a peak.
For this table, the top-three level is 4.58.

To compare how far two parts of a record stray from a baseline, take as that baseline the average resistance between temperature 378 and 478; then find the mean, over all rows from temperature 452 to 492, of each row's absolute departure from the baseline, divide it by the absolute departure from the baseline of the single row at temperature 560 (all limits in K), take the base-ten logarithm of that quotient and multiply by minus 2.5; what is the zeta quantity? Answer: 1.4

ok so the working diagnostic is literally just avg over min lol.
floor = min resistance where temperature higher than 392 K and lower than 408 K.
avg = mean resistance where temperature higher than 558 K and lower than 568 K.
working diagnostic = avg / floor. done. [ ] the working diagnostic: 0.95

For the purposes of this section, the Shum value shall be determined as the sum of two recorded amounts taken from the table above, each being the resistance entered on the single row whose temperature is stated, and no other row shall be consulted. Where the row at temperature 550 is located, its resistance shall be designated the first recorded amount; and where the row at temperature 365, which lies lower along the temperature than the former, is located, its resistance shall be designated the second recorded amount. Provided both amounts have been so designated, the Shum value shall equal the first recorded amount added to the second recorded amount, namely 8.480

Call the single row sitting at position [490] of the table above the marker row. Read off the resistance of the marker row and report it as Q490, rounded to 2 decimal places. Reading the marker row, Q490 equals 4.37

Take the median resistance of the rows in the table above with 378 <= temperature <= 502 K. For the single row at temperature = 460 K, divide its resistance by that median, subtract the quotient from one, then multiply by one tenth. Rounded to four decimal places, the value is 0.0048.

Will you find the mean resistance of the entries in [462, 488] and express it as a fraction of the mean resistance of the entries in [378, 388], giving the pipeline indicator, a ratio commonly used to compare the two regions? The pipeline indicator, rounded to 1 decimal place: 1.0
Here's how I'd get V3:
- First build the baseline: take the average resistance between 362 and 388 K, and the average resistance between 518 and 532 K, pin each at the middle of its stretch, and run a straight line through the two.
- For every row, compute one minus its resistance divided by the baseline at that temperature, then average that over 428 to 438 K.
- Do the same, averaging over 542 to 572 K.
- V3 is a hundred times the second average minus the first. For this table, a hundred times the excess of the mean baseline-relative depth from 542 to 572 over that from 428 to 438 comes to -188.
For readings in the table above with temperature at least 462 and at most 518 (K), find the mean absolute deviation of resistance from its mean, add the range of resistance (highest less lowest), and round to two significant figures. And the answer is 1.5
